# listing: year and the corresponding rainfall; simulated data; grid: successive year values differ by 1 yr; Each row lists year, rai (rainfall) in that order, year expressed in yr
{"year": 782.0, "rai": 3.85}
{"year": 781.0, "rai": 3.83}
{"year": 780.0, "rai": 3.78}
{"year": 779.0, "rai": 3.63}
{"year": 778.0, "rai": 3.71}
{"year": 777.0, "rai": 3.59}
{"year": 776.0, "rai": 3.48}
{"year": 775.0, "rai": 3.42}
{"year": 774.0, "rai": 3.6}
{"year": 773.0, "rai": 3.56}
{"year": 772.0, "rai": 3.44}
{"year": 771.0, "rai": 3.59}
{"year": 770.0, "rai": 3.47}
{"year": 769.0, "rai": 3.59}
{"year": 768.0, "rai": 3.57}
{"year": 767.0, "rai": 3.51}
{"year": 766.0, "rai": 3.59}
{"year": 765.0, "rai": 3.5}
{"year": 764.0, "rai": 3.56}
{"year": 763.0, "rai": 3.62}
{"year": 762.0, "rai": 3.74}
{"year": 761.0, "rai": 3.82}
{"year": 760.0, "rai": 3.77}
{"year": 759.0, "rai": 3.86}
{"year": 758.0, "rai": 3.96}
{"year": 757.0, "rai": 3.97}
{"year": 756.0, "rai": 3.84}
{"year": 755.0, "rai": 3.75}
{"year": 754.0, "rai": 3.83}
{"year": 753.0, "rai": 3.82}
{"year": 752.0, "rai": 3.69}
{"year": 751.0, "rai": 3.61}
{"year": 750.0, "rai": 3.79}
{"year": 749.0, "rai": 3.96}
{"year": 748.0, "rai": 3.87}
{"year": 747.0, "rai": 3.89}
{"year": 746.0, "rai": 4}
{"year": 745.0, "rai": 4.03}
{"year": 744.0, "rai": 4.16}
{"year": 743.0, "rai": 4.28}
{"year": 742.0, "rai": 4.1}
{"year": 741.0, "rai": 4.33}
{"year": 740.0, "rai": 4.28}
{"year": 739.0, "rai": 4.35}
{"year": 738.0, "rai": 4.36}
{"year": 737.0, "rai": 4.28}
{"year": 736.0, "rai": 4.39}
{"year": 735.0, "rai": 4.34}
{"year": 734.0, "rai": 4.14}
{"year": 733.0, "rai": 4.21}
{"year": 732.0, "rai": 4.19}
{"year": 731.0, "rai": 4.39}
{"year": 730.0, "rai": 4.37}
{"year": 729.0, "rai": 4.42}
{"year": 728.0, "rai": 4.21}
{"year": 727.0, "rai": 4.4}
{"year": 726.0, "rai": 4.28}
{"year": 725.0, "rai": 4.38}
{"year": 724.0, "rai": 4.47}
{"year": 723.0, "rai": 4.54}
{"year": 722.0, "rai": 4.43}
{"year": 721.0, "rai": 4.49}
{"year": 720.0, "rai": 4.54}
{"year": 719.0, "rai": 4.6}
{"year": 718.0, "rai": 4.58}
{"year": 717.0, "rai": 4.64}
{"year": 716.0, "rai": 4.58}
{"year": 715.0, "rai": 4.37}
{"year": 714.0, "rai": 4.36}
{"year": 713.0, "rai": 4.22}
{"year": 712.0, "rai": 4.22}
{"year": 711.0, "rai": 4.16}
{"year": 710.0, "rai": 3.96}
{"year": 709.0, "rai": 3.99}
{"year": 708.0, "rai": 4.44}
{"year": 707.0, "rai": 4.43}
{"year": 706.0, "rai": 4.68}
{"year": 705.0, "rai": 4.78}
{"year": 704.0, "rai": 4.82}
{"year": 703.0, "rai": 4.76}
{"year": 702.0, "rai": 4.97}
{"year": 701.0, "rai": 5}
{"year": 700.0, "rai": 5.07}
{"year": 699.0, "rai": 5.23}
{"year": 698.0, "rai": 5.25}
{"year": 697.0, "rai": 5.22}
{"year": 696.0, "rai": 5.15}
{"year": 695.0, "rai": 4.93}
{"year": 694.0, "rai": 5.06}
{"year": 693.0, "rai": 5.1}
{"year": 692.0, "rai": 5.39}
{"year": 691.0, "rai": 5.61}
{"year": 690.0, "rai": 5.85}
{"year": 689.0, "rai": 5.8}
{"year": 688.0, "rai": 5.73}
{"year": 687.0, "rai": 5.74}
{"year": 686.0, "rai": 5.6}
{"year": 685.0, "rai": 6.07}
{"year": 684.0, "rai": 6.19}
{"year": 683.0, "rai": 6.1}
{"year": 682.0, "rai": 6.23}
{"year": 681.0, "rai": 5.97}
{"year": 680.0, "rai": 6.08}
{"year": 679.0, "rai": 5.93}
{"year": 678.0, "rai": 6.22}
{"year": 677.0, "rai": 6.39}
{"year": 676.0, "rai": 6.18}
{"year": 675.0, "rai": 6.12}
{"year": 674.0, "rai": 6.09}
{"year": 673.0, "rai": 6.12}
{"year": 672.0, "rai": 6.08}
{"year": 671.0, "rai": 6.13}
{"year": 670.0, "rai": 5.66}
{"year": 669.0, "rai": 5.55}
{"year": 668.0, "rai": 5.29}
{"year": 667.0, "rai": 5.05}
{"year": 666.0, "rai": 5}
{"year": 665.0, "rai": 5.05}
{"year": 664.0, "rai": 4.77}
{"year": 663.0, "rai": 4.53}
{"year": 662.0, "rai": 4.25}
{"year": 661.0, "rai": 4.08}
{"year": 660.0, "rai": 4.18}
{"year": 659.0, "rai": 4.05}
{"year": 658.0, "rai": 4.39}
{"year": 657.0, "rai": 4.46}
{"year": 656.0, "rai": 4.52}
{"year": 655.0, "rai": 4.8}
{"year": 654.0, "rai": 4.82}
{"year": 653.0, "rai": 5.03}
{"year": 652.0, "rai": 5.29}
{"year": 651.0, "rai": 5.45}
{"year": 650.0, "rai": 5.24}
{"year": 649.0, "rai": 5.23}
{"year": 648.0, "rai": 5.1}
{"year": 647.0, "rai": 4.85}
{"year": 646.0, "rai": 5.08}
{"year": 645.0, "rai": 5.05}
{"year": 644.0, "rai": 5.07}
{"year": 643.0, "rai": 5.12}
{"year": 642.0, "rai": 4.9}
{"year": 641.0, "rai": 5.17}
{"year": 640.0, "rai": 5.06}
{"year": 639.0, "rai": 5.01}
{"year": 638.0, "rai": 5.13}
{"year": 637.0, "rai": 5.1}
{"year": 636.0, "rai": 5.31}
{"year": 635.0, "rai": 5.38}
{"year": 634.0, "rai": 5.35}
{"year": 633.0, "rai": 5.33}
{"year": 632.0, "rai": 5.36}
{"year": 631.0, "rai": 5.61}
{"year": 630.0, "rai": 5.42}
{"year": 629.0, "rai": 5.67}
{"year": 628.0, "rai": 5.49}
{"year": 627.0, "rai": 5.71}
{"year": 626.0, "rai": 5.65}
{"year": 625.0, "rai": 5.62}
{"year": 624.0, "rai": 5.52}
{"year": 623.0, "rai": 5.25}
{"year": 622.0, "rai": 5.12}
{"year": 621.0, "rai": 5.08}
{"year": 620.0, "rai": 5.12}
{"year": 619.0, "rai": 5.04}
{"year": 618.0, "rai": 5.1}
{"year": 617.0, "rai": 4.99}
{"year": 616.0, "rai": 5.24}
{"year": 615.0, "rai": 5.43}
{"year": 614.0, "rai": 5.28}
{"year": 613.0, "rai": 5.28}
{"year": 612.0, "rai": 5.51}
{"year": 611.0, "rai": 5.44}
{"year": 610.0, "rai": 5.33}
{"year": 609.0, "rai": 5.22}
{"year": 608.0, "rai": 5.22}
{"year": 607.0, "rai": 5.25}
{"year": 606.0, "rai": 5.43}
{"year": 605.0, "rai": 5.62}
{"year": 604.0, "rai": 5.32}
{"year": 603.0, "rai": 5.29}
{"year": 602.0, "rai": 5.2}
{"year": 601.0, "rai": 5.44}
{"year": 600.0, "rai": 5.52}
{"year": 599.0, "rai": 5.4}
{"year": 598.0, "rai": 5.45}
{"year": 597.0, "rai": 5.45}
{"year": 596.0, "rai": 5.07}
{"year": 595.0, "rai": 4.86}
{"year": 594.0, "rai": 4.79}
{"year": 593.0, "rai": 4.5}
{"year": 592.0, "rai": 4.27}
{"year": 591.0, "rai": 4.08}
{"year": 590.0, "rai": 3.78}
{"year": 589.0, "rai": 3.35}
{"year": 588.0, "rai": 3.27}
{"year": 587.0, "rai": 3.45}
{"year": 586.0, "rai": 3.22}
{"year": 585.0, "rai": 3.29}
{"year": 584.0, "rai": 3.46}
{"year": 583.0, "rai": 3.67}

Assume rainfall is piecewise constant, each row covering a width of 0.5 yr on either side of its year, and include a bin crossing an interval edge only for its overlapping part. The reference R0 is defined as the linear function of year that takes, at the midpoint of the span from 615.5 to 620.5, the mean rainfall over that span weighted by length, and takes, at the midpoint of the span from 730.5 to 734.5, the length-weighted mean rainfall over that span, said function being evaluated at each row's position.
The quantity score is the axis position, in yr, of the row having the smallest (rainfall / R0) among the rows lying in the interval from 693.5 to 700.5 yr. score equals 695.0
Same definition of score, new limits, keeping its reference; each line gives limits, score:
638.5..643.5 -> 642.0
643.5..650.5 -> 647.0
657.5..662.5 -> 659.0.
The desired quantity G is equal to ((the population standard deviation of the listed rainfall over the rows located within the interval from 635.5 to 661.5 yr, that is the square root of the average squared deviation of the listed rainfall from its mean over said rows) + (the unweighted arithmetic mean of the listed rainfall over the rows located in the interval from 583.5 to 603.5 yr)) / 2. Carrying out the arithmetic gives 2.42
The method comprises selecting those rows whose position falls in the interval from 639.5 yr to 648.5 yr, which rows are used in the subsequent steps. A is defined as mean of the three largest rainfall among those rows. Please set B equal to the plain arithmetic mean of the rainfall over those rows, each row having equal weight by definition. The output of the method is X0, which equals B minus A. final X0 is -0.09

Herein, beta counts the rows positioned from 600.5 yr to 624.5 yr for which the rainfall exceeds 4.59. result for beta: 24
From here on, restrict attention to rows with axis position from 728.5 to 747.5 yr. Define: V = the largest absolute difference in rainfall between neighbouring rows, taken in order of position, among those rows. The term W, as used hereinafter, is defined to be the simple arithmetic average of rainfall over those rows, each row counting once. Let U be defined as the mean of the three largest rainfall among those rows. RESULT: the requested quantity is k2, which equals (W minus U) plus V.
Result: 0.07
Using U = 4.4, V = 0.23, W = 4.2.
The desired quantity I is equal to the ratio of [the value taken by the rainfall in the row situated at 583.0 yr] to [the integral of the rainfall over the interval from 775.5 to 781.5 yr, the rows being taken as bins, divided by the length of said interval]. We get 1.00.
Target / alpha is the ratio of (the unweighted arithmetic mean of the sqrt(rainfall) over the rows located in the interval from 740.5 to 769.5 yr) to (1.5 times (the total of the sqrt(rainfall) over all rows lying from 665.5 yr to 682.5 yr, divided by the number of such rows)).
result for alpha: 0.54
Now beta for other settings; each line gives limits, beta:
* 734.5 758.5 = 0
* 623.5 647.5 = 24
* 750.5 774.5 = 0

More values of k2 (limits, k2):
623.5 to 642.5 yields -0.05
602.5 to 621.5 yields 0.05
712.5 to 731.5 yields 0.04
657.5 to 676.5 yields -0.49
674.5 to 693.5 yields 0.10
